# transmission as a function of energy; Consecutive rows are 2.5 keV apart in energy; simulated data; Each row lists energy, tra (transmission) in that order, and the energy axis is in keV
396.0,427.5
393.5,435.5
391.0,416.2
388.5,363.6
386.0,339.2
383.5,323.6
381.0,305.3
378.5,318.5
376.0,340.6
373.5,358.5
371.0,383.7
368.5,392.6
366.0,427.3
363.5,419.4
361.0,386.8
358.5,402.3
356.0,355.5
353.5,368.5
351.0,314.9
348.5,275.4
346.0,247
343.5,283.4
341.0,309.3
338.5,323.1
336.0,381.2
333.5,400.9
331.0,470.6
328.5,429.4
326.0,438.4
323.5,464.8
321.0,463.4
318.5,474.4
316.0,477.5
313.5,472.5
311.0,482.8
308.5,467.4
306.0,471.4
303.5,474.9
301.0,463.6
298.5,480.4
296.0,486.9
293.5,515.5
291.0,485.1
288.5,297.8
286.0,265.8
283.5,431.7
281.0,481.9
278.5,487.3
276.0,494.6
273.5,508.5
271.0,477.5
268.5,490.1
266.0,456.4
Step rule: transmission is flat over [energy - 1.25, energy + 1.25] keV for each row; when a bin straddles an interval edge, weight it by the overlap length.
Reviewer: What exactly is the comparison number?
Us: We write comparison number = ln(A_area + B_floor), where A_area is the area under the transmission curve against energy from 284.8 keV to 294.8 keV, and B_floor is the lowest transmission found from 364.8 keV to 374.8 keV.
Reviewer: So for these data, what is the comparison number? 8.36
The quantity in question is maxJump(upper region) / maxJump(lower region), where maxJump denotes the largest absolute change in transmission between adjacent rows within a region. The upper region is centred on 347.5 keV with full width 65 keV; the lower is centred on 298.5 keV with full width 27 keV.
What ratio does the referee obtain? 0.4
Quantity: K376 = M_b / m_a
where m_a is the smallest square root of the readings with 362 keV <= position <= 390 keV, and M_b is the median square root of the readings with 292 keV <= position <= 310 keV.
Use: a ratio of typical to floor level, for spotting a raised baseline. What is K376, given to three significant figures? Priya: 1.25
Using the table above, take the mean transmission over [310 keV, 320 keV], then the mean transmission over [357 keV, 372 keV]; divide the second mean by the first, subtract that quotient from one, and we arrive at 0.16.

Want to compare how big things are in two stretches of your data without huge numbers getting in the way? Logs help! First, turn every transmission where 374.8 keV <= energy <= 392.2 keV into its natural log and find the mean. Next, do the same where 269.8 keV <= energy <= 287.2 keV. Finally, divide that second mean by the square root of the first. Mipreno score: 2.52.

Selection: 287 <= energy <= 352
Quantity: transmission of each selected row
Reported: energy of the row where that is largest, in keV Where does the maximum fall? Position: 293.5 keV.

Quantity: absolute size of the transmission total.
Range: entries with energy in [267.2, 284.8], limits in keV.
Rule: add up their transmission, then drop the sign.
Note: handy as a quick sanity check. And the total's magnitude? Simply 3372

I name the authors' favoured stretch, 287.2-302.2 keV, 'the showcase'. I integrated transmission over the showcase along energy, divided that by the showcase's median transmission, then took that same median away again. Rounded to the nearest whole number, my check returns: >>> -469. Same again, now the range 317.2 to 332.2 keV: -449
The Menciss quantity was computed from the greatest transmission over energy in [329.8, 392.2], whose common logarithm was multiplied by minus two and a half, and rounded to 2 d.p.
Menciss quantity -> -6.68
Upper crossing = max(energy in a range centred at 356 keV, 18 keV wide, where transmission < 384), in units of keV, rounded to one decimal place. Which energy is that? 356.0 keV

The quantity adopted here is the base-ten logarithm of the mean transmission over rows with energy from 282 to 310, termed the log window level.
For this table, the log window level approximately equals 2.64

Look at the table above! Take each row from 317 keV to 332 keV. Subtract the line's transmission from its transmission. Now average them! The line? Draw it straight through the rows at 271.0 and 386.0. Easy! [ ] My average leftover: 44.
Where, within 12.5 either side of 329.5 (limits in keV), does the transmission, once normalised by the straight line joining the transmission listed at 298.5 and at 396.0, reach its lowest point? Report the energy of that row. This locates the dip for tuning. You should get 341.0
